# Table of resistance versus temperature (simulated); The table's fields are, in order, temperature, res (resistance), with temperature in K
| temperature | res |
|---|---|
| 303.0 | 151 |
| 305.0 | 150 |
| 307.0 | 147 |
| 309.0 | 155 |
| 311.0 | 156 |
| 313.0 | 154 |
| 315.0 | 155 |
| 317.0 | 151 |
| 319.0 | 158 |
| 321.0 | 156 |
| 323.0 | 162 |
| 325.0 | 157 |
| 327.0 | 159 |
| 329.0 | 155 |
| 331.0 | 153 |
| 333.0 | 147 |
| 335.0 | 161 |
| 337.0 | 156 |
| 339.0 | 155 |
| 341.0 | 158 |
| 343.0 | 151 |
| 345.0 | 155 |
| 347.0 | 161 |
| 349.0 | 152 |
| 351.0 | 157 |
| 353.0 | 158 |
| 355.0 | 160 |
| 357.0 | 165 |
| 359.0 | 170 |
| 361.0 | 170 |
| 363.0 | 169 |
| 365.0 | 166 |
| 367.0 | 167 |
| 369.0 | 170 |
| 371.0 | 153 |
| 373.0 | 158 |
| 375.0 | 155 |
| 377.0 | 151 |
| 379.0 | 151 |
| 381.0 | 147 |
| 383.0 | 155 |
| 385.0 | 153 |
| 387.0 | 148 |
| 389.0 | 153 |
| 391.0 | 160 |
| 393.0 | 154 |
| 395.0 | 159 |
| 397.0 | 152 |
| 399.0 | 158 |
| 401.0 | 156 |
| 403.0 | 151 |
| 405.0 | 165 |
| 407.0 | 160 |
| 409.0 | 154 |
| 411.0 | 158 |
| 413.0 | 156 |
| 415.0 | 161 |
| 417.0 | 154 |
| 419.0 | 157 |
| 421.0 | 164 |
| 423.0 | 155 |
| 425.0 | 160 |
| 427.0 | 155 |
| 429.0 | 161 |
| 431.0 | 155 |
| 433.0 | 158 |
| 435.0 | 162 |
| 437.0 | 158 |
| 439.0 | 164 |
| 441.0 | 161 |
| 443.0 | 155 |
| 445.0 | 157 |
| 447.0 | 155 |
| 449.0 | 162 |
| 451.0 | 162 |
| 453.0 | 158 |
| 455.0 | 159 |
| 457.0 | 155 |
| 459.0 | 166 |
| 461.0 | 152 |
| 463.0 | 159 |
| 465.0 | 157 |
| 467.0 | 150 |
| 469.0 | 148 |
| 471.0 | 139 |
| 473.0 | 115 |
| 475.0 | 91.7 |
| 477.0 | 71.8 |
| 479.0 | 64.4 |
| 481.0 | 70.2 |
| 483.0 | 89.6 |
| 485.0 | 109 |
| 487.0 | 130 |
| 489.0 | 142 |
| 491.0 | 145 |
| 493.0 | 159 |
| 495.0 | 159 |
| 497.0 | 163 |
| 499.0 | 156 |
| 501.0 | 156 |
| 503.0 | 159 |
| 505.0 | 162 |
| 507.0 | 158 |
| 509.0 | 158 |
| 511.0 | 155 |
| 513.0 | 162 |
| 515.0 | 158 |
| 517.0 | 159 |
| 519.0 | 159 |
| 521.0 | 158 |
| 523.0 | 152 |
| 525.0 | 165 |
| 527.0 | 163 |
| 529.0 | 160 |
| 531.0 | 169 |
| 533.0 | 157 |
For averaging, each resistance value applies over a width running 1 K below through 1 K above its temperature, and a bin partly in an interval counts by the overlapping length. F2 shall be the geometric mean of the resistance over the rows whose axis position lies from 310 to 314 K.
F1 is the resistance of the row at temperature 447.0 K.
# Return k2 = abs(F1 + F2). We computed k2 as 310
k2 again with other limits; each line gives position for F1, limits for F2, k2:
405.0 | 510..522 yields 323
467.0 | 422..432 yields 307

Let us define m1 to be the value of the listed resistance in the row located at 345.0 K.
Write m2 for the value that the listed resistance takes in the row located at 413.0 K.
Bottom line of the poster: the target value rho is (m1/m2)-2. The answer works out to -1.01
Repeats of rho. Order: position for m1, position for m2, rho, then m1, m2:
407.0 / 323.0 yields -1.01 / 160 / 162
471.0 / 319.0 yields -1.12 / 139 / 158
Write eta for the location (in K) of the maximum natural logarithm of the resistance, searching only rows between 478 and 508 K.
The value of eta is 497.0 K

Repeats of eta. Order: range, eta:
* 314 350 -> 323.0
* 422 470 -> 459.0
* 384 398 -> 391.0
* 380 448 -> 405.0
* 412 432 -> 421.0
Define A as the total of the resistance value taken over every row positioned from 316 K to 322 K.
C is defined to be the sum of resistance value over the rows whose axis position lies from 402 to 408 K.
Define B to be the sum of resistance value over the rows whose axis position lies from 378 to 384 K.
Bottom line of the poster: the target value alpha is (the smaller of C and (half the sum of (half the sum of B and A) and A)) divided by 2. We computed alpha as 231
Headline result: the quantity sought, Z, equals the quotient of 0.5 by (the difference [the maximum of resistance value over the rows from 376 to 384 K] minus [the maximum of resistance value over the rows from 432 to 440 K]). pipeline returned -0.06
